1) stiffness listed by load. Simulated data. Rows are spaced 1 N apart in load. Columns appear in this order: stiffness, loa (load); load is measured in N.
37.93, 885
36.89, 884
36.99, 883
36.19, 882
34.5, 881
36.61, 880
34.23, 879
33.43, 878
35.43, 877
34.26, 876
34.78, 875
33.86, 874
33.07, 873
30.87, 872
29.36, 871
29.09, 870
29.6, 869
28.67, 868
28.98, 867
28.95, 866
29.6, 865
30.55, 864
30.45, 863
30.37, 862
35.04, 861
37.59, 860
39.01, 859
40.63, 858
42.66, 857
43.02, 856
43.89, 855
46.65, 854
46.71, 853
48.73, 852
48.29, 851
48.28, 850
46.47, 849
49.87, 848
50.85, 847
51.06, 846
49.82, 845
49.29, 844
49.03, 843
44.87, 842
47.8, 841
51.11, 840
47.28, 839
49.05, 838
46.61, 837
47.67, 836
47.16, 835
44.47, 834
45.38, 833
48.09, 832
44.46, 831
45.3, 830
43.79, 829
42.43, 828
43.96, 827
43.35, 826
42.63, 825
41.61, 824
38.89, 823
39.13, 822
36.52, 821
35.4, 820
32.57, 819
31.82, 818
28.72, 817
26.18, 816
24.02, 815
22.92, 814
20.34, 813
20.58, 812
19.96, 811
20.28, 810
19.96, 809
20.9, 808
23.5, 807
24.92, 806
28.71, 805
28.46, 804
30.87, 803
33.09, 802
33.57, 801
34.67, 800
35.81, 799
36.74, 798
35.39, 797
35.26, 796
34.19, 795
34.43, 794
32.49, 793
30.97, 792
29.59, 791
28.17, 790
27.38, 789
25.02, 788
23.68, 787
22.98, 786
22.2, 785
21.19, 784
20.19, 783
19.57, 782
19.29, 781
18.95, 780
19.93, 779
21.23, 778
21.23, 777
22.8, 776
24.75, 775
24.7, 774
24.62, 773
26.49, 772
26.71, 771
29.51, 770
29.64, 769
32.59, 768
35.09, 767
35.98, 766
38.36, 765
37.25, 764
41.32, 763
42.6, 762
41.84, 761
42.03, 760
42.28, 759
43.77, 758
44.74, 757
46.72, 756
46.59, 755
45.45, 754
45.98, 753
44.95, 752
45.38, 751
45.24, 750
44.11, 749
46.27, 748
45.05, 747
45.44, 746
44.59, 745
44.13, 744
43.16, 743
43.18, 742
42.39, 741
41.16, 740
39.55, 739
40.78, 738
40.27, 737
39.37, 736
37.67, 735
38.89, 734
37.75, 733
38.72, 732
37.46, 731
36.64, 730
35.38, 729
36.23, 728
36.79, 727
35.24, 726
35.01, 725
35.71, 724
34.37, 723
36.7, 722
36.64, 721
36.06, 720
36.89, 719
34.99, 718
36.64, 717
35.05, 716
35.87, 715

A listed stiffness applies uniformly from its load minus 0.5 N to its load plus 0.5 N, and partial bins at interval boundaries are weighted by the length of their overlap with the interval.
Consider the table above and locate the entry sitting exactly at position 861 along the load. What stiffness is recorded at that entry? 35.04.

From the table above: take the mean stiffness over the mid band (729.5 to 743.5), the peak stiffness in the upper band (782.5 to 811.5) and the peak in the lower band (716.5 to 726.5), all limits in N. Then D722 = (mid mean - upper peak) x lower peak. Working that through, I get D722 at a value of 112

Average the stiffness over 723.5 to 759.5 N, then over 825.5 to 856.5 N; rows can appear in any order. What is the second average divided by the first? 1.1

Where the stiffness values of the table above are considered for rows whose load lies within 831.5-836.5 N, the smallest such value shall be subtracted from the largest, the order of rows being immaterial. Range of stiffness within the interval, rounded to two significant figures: 3.6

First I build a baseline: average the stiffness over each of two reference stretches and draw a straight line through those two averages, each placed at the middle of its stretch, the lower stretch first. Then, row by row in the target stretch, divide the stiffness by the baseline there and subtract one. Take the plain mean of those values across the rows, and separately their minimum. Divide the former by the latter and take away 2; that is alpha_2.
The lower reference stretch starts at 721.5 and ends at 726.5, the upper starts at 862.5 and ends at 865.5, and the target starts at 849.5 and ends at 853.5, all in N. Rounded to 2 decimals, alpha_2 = -0.93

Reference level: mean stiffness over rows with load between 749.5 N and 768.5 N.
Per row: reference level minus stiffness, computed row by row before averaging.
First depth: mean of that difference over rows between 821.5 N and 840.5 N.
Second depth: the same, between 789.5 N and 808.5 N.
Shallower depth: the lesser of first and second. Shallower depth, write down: -2.9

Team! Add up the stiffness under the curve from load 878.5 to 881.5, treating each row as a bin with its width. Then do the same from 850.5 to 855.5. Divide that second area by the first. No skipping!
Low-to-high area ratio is 2.2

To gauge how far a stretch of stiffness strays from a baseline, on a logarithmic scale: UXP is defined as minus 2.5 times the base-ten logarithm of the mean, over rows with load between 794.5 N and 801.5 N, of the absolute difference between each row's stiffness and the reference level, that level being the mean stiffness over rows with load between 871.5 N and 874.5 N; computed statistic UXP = -1.0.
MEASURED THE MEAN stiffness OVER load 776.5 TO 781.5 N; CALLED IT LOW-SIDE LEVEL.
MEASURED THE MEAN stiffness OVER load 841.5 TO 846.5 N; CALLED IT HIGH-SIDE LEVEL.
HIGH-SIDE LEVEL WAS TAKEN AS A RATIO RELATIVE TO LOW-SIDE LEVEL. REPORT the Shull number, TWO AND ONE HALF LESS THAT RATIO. 0.07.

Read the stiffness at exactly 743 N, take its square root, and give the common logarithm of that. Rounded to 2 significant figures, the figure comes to 0.82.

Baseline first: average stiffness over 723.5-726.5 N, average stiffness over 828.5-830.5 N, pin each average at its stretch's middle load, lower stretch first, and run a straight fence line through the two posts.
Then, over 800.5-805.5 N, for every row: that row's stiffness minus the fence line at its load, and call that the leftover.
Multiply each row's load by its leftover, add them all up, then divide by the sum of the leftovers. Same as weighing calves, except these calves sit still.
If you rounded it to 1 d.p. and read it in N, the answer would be 803.3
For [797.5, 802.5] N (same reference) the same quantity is 800.3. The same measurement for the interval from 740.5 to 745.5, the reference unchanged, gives 743.1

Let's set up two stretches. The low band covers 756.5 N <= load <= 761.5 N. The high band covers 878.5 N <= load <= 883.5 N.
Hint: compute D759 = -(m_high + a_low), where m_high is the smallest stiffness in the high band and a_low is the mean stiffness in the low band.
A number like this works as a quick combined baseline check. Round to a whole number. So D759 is -77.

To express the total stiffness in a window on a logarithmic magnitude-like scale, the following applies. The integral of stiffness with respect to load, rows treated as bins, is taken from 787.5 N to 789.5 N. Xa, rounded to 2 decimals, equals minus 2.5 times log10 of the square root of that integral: -2.15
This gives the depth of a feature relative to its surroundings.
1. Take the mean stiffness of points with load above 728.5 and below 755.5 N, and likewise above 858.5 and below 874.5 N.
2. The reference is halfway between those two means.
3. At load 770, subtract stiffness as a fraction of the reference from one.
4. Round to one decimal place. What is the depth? 0.2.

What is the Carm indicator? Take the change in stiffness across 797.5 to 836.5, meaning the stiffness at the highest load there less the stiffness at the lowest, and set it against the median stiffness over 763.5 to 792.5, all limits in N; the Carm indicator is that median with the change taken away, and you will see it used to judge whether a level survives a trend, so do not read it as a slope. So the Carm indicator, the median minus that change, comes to 14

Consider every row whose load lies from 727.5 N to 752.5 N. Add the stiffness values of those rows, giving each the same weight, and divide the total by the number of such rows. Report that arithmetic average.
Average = 41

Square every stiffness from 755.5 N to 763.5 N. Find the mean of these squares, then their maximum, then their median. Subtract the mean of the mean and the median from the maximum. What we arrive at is 349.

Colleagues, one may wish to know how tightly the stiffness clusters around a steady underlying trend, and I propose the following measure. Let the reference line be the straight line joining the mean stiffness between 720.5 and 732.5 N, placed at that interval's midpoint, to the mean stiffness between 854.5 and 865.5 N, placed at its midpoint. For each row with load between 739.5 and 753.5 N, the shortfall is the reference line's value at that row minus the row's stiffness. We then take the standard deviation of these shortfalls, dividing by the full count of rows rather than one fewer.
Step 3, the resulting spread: 1.4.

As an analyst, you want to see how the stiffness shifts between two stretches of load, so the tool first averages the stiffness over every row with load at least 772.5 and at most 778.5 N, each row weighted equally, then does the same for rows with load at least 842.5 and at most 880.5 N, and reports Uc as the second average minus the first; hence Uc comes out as 15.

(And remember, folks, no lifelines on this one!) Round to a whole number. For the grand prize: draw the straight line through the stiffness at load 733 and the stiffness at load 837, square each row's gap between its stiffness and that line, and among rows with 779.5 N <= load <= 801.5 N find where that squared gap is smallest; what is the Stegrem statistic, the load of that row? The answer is 798 N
